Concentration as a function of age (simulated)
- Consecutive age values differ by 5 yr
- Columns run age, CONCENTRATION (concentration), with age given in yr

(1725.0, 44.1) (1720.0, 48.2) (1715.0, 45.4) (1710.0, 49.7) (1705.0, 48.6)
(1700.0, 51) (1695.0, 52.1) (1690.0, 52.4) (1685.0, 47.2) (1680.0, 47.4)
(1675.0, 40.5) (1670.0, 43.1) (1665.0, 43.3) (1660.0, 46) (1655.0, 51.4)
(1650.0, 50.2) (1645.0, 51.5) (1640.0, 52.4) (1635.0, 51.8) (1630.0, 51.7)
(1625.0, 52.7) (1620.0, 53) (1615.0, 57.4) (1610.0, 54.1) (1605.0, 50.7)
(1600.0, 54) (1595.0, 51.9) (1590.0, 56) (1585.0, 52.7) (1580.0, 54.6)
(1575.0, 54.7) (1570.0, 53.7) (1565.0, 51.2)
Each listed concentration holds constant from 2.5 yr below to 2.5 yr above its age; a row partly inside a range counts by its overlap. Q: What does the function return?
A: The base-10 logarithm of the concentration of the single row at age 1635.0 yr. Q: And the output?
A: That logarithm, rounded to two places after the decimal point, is 1.71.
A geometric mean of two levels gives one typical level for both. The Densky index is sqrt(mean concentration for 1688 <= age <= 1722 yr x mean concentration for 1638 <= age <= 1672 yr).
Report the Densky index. 48.9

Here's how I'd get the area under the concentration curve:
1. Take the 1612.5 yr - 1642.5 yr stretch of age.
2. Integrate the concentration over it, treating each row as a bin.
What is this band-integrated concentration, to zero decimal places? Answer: 1595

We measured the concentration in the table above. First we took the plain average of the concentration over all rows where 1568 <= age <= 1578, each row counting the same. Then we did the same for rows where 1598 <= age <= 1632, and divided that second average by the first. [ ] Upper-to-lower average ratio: 0.98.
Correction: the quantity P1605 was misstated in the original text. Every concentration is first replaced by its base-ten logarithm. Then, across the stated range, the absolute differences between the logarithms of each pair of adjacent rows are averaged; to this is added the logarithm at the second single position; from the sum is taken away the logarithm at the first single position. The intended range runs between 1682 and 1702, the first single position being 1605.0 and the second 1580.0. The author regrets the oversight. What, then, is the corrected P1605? 0.05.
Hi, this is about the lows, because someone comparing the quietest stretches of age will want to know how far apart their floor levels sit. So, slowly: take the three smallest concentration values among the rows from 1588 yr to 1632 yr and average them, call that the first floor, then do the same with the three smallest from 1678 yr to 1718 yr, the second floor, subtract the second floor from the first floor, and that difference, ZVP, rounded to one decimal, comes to 4.8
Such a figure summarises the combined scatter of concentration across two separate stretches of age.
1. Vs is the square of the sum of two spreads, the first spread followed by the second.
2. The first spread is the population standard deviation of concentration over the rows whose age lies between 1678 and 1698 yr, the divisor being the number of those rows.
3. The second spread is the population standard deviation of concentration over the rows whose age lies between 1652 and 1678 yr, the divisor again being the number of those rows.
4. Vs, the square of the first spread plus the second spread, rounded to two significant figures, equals 38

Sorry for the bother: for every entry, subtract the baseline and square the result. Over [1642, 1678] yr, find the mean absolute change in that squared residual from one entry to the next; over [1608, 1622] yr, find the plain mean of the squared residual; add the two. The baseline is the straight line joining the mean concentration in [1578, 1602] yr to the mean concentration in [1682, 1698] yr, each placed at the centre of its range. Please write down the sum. 26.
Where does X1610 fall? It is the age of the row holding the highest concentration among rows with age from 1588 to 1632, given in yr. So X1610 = 1615.0 yr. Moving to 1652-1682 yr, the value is 1655.0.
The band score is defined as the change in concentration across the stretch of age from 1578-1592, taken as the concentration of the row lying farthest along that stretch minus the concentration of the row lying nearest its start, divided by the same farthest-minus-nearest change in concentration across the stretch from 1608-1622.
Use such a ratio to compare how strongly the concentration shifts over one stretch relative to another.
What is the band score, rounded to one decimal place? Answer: -1.3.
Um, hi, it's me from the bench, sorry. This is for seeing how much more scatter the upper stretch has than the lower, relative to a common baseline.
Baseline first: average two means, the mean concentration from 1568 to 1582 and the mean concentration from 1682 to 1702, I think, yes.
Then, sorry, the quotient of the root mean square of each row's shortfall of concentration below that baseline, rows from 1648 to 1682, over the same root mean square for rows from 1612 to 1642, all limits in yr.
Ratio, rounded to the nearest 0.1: 3.6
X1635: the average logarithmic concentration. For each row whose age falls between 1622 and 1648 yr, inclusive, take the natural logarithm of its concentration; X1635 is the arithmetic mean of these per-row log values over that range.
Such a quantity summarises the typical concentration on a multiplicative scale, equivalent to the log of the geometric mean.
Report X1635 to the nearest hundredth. 3.95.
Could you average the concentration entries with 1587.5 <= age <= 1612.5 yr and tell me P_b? 53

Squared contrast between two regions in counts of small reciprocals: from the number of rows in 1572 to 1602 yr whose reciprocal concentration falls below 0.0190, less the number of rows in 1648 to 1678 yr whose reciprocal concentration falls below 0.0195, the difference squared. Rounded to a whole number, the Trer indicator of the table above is 16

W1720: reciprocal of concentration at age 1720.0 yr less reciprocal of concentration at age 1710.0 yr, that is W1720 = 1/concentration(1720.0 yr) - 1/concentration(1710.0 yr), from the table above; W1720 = 0.001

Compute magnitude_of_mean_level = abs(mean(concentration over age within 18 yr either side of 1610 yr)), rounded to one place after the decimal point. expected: 53.4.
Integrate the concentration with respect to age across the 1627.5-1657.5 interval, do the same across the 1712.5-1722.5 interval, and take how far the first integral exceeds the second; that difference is 1077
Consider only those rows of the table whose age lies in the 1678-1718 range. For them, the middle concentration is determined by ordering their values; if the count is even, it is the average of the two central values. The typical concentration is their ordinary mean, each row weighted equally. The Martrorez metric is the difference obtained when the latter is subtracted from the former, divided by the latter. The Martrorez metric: -0.002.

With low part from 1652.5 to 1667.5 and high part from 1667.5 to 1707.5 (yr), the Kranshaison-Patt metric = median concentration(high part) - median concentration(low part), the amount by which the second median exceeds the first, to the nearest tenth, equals 2.0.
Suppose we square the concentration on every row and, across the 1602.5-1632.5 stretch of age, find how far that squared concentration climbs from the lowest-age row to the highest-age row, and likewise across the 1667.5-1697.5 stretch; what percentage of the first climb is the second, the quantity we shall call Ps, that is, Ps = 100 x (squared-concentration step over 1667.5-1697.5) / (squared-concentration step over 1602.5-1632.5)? 837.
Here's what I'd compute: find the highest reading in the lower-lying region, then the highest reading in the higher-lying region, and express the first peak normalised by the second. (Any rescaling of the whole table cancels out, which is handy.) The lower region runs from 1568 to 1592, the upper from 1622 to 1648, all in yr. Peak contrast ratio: 1.06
